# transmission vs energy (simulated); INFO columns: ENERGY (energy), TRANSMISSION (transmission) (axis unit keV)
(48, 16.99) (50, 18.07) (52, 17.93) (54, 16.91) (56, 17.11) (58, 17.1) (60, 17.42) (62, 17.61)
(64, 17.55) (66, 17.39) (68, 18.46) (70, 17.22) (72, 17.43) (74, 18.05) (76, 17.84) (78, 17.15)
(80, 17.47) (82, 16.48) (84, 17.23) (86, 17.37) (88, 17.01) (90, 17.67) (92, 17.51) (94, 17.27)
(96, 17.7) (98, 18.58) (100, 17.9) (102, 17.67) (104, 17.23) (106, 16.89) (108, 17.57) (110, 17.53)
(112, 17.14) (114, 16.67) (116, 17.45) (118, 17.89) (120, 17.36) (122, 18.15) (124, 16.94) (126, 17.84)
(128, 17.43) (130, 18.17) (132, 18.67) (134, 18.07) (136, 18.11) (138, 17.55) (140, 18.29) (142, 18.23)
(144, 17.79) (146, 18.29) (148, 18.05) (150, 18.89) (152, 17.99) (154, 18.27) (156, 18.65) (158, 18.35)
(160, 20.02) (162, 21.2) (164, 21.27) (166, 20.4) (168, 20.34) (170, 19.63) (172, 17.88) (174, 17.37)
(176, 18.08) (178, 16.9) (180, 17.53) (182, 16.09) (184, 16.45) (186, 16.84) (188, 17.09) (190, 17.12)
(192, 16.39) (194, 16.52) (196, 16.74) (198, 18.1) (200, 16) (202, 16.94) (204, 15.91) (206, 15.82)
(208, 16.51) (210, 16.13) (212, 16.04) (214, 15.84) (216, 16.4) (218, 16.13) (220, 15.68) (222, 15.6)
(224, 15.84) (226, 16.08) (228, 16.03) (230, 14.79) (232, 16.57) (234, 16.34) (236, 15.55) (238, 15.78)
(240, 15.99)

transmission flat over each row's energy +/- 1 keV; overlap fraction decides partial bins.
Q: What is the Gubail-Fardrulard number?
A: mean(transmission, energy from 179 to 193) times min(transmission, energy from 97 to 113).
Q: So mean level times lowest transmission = 284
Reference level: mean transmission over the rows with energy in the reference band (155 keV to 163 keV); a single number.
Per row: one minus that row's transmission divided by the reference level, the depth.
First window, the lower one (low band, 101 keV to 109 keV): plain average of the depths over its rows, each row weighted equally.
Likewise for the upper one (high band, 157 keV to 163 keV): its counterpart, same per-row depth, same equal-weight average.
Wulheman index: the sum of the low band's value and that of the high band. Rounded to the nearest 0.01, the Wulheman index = 0.10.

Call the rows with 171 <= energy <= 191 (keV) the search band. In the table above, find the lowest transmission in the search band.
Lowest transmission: 16.09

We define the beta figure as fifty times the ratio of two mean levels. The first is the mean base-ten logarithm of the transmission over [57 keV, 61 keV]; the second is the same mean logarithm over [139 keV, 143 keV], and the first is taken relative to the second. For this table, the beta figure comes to 49.0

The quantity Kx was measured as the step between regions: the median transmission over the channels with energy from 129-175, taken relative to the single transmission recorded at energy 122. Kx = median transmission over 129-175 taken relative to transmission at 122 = 0.1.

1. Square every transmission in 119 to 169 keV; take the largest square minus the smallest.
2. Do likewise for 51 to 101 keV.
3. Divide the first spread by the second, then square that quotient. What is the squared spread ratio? 5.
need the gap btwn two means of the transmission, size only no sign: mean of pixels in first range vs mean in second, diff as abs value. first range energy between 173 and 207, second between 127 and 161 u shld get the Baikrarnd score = 1.5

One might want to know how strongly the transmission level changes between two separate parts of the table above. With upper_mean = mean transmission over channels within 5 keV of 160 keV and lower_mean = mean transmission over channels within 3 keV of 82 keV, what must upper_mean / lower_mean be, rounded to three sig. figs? 1.17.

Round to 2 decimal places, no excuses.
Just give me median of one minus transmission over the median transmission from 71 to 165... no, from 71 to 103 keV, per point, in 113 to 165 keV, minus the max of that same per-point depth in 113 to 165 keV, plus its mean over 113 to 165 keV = -0.13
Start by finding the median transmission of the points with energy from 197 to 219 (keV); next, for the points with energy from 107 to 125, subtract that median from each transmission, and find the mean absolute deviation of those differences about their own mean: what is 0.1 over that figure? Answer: 0.29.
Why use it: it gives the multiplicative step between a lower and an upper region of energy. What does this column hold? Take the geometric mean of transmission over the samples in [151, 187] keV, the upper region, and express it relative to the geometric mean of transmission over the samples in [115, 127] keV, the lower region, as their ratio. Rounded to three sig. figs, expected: 1.05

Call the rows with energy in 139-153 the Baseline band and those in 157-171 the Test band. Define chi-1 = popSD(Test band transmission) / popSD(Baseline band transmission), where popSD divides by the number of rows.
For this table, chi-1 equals 2.9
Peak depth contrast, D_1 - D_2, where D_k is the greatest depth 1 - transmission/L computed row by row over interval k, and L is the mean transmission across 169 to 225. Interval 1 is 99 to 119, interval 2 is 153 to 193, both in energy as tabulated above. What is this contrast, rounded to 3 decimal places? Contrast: -0.035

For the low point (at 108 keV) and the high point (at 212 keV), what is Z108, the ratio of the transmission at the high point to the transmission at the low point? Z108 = 0.91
